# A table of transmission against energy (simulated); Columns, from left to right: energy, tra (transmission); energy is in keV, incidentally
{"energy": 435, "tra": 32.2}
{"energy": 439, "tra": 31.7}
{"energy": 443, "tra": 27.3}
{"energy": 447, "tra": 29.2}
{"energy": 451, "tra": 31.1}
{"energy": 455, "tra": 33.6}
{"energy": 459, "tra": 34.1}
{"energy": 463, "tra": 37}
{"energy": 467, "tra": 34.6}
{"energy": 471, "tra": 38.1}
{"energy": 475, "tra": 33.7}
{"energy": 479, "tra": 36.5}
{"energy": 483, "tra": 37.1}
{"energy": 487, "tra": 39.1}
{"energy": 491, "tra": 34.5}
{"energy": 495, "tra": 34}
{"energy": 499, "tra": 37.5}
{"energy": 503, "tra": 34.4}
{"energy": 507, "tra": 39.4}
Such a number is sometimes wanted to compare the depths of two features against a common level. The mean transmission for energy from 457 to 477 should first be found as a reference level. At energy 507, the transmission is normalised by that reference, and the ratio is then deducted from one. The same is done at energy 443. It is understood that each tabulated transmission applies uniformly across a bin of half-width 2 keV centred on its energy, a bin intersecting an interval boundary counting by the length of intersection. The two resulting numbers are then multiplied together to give -0.025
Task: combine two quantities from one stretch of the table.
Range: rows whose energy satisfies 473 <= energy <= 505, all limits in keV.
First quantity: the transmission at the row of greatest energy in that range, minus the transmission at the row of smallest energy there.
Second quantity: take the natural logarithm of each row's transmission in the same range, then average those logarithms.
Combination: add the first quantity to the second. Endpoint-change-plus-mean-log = 4.3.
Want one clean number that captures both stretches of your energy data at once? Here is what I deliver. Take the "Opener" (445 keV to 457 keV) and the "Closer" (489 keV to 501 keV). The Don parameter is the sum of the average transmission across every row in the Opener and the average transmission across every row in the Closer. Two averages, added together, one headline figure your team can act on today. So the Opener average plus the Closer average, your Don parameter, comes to 66.6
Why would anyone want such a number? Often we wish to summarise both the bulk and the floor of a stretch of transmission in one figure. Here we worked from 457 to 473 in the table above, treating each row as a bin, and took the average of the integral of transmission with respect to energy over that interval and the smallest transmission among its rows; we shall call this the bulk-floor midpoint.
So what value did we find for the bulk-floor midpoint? 305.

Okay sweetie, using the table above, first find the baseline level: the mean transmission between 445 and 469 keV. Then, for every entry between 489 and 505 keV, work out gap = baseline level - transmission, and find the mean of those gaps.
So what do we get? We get -1.8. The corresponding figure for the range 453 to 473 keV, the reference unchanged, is -2.2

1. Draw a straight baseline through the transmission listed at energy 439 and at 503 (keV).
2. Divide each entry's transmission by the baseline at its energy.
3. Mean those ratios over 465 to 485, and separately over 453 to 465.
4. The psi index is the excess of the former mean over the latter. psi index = 0.011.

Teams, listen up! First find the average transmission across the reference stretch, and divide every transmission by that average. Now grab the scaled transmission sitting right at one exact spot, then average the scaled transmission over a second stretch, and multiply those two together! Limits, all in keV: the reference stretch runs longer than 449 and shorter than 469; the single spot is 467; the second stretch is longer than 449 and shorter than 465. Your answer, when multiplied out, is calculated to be 1.01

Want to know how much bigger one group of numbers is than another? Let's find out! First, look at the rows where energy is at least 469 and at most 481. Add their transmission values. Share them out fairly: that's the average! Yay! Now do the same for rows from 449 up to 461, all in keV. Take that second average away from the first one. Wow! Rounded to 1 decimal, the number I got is 3.2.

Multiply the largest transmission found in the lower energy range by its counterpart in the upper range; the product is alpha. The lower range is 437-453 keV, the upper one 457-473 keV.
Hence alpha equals 1208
